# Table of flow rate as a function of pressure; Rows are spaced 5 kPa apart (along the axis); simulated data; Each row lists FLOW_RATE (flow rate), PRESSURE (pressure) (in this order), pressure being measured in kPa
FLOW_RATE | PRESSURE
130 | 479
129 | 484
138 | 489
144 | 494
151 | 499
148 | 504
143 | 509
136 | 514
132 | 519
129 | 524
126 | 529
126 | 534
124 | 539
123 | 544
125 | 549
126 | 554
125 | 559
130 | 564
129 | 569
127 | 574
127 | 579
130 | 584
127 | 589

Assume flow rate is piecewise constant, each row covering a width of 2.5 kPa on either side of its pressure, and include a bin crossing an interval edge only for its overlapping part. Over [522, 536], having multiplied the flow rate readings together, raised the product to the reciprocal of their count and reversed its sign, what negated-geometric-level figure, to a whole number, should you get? -127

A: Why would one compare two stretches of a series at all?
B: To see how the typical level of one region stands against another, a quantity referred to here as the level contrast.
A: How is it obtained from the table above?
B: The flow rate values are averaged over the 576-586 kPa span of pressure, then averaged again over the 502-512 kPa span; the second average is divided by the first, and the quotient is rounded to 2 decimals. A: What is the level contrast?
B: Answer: 1.13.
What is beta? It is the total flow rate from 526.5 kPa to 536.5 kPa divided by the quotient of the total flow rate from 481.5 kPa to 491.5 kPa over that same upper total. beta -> 238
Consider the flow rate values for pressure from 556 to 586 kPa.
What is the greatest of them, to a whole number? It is 130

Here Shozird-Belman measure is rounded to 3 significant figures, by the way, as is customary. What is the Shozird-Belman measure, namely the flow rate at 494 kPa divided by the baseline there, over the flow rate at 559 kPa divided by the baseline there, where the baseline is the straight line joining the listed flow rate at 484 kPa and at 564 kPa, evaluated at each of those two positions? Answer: 1.16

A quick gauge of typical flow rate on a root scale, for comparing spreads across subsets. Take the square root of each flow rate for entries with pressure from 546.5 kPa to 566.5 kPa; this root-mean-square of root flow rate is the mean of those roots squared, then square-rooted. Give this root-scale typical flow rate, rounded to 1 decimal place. 11.2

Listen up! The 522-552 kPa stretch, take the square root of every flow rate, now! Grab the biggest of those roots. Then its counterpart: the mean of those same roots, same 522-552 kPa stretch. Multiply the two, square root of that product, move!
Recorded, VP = 11.28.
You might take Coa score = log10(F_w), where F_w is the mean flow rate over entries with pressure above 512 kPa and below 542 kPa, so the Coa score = 2.11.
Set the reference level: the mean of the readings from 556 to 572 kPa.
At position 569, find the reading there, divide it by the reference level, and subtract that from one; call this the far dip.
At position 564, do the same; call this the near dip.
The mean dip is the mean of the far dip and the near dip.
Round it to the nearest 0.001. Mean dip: -0.012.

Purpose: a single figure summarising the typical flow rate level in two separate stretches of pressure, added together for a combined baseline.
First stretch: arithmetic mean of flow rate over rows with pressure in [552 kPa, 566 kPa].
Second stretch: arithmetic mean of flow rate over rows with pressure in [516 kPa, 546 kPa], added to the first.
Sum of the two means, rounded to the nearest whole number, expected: 254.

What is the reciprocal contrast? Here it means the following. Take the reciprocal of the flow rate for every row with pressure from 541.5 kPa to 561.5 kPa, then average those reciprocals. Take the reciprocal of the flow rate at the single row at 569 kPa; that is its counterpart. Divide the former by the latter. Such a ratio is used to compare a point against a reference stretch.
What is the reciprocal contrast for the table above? 1.03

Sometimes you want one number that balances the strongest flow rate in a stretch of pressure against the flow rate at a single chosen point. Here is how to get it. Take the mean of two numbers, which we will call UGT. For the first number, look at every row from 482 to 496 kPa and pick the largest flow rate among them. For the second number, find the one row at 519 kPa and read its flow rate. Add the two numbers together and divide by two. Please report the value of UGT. 138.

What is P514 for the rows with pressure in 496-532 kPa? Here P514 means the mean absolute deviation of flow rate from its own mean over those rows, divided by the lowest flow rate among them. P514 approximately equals 0.0645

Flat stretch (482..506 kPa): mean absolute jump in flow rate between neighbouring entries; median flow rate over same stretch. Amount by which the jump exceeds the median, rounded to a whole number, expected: -138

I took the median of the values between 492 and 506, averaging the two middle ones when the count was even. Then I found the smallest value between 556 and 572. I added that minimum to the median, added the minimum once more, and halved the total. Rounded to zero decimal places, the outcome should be 199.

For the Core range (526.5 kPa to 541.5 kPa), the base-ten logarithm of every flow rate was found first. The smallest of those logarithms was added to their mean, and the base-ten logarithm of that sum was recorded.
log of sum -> 0.622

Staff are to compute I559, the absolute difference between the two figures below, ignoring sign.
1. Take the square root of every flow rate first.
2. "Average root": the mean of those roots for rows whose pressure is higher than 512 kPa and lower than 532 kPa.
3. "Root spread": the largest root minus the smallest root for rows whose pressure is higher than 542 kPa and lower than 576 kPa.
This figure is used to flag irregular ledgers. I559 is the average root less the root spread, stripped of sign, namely 11.1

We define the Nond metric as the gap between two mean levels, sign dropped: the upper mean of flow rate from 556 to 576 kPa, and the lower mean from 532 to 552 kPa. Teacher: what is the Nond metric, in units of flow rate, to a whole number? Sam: 3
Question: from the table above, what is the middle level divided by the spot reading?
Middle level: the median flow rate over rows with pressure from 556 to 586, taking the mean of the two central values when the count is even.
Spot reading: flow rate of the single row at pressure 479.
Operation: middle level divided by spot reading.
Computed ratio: 0.98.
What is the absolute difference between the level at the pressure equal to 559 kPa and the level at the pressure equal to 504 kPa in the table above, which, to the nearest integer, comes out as 23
